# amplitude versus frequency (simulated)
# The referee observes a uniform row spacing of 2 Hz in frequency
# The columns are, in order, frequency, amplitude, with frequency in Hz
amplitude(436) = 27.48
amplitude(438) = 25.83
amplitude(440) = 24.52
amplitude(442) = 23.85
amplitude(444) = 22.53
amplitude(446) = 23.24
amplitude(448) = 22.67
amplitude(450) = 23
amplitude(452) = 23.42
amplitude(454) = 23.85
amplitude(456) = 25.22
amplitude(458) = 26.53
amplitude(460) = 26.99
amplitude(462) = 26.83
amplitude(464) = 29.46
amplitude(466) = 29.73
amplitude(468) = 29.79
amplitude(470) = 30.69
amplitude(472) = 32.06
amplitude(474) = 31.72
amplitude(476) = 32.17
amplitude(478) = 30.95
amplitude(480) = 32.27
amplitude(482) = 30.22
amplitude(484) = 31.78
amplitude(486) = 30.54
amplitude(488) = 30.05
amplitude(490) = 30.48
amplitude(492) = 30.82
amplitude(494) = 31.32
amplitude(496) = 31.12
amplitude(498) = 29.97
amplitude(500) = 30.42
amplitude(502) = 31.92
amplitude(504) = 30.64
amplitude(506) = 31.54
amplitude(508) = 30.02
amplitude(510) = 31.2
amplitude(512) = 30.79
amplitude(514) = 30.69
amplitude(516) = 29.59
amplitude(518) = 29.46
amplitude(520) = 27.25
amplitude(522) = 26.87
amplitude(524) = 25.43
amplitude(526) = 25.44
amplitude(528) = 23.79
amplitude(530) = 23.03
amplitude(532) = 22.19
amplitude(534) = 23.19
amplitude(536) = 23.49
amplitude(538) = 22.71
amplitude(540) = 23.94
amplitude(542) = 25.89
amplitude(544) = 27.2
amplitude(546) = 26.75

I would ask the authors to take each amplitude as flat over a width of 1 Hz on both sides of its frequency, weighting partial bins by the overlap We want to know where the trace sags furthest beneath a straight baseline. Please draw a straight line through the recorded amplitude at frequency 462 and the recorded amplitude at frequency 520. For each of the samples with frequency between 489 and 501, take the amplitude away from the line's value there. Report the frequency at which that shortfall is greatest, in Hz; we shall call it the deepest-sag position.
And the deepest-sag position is 498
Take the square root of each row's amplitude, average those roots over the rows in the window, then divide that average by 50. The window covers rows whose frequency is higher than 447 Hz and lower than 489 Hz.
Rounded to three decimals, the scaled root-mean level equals 0.107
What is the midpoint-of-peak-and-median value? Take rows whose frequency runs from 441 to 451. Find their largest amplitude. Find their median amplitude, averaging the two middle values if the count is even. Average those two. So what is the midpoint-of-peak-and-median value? 23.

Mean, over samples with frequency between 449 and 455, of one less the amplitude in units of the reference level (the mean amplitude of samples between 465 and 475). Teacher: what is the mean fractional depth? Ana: 0.24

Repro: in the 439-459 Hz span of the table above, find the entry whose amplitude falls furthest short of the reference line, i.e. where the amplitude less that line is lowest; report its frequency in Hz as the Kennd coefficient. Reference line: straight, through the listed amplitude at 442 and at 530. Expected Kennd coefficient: 444 Hz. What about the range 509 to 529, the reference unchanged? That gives 528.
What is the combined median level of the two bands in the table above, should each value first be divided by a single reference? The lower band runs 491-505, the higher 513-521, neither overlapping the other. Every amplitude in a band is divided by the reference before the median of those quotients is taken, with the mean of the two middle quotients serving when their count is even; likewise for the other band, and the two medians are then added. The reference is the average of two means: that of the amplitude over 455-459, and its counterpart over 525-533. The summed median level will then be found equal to 2.44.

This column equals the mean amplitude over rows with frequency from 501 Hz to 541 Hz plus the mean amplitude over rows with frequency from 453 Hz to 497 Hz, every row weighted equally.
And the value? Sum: 57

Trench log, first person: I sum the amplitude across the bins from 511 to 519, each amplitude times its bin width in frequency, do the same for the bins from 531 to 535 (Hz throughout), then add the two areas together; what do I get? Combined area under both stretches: 332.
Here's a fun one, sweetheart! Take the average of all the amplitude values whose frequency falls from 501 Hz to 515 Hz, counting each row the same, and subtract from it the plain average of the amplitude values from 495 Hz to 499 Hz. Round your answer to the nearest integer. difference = 0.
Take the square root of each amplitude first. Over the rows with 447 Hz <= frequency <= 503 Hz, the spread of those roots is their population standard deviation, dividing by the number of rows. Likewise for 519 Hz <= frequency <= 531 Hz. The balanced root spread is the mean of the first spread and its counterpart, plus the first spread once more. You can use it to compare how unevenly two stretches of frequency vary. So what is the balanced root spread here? 0.50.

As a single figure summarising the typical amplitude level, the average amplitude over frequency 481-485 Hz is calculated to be 31.0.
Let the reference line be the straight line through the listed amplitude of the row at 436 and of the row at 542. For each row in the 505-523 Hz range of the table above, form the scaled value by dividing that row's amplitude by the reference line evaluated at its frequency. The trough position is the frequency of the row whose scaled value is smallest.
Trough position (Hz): 522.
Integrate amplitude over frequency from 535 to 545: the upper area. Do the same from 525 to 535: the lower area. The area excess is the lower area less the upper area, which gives -11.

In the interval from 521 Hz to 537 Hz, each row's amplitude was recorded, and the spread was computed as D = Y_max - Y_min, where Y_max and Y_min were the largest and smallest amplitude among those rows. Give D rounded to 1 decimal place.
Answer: 4.7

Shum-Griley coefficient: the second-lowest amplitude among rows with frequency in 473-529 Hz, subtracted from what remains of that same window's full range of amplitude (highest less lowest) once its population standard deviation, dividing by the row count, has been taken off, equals -19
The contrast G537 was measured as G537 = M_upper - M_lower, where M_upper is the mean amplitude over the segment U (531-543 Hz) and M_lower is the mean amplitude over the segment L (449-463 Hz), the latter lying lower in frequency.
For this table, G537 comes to -2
